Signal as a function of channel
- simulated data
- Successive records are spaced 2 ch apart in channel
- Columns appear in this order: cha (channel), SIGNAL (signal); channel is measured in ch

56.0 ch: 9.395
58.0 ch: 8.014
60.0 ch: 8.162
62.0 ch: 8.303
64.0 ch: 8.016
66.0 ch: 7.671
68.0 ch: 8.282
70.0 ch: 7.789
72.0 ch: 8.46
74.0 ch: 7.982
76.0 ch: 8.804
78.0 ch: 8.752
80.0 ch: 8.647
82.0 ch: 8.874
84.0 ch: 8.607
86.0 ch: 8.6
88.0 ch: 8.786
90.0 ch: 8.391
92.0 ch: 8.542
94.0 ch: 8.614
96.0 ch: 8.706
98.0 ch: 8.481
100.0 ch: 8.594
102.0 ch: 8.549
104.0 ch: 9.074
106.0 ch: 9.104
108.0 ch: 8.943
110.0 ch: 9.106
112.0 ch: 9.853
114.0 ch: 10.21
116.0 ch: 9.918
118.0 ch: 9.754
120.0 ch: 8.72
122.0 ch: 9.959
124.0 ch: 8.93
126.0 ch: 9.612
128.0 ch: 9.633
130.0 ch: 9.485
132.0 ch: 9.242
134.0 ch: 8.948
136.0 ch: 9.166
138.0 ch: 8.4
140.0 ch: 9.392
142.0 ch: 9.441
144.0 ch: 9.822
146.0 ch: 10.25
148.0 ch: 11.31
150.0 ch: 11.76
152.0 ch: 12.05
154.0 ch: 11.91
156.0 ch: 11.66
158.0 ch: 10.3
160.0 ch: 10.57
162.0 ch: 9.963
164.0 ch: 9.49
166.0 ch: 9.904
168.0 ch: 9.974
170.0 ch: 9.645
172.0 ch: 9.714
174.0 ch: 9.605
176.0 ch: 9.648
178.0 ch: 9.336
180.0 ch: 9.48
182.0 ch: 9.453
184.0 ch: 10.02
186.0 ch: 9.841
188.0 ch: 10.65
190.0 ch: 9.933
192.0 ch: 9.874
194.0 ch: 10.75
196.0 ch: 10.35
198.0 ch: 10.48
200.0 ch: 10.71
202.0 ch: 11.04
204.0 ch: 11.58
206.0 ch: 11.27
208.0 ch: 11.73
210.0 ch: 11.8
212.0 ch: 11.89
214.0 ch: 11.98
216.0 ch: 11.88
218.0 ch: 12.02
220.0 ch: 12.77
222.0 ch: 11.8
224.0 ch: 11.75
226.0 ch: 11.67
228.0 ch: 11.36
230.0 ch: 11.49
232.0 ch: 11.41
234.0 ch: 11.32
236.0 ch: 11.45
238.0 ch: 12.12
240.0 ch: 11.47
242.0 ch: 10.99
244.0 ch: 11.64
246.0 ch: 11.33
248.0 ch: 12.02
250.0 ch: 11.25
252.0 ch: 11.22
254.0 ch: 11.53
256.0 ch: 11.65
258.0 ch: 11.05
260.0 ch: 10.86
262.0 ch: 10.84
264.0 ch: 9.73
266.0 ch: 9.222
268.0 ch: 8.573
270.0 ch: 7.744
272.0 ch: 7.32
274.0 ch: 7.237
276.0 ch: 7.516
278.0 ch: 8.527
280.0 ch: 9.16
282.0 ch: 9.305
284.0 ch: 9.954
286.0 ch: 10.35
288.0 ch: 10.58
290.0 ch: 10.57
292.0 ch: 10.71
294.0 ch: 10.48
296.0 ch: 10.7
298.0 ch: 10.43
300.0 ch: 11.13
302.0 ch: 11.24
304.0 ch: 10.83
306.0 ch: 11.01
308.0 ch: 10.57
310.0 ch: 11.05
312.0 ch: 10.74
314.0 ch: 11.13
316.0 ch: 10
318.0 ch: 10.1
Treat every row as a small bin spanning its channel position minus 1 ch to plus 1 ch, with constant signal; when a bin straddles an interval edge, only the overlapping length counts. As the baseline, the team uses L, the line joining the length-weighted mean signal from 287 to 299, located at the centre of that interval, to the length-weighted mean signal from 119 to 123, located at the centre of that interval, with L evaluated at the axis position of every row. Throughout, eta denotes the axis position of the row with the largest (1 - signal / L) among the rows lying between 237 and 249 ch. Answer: 242.0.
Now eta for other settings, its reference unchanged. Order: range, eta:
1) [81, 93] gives 90.0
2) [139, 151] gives 140.0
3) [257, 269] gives 268.0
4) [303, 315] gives 308.0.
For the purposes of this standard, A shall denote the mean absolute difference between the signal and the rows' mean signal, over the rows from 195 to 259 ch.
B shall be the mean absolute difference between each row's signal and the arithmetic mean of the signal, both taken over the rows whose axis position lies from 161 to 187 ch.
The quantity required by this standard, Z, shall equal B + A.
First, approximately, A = 0.4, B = 0.19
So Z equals 0.55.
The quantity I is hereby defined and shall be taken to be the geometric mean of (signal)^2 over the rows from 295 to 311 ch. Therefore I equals 118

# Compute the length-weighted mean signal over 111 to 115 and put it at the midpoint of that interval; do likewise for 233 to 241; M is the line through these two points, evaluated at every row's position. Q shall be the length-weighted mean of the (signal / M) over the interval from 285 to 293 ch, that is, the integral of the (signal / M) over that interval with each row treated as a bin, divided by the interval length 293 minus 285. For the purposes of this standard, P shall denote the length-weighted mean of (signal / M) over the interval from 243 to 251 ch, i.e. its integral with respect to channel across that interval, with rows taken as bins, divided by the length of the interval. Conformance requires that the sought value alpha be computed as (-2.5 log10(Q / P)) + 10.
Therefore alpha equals 10.1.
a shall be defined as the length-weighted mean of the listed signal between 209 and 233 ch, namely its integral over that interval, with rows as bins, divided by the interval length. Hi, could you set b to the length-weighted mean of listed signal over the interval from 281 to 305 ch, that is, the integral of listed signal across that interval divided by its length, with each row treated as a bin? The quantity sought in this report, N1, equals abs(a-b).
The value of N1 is 1.3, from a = 11.8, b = 10.5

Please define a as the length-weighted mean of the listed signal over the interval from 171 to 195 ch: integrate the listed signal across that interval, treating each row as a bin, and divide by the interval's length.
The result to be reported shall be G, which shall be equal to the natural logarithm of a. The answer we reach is 2.29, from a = 9.9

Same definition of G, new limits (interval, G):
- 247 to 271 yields 2.35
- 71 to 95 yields 2.15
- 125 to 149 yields 2.26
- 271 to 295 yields 2.23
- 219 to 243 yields 2.45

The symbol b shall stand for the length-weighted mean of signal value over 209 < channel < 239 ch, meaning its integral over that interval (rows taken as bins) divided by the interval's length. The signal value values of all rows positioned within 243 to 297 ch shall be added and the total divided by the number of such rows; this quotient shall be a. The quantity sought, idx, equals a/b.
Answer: 0.85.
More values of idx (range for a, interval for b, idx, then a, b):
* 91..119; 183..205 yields 0.87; 9.1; 10.5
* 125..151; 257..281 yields 1.08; 9.7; 9.0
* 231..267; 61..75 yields 1.38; 11.2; 8.1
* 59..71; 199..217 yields 0.70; 8.0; 11.5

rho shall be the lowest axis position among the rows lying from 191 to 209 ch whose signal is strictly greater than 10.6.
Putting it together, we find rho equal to 194.0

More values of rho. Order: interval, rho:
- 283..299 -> 292.0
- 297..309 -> 300.0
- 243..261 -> 244.0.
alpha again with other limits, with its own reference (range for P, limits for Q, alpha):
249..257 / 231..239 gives 10.0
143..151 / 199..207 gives 10.0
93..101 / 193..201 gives 9.9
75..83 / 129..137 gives 10.0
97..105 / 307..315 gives 10.0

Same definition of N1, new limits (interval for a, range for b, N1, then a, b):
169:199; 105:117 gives 0.4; 9.9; 9.5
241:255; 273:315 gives 1.3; 11.4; 10.2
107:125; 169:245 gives 1.5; 9.5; 10.9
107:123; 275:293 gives 0.1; 9.6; 9.6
